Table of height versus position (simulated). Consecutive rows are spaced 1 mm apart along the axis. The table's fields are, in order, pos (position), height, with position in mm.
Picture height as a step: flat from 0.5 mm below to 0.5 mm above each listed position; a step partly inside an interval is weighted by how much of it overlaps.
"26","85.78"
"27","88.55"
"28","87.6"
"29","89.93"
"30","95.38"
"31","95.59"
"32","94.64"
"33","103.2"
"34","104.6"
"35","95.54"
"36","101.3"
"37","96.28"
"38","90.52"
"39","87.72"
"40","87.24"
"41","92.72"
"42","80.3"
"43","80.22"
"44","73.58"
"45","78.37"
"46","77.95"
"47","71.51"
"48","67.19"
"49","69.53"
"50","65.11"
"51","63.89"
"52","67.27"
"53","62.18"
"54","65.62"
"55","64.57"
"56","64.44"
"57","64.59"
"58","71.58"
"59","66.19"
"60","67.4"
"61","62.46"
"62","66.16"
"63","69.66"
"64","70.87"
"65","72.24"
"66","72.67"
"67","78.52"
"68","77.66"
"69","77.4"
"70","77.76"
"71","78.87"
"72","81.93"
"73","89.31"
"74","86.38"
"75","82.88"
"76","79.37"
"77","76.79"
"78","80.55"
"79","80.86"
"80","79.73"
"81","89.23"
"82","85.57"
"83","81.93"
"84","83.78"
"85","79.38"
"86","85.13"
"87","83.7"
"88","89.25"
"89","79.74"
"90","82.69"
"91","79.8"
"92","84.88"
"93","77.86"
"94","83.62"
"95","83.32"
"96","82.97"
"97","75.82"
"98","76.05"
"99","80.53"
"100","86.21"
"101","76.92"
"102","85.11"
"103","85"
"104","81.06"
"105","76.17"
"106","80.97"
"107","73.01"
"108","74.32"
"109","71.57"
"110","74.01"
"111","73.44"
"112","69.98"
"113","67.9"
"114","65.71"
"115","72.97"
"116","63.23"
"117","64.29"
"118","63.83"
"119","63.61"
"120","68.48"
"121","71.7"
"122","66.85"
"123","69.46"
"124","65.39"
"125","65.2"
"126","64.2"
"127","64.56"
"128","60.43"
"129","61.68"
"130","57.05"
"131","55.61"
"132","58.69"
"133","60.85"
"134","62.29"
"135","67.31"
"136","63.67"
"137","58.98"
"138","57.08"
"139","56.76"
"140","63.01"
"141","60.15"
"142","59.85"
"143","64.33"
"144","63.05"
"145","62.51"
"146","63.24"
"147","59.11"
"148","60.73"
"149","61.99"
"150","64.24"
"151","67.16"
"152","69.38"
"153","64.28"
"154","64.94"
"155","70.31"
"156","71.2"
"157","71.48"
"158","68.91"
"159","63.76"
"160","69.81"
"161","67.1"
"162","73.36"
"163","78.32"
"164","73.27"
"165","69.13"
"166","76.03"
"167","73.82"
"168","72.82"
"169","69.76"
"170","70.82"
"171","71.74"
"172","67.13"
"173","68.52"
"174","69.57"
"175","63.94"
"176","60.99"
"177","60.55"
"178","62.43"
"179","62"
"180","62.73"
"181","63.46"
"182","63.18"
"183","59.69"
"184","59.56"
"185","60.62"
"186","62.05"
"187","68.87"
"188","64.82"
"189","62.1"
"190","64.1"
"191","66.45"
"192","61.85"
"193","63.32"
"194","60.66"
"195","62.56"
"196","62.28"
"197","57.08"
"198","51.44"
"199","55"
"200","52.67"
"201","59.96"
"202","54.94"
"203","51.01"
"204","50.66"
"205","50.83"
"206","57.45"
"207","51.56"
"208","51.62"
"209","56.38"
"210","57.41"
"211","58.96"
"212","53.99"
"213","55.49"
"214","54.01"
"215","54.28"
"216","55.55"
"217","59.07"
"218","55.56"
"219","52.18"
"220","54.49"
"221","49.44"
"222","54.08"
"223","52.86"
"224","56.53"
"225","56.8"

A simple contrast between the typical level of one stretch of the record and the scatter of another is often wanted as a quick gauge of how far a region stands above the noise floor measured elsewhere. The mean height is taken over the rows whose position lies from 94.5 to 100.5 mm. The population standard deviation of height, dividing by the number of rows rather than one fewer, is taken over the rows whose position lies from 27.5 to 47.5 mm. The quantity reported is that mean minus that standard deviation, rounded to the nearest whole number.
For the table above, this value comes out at 71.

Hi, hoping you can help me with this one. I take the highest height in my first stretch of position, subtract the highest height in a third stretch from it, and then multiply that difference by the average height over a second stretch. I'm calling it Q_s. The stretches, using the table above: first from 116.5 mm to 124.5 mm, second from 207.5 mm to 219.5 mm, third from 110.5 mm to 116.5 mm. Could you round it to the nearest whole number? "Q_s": -96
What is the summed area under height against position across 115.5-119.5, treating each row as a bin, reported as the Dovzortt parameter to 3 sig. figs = 255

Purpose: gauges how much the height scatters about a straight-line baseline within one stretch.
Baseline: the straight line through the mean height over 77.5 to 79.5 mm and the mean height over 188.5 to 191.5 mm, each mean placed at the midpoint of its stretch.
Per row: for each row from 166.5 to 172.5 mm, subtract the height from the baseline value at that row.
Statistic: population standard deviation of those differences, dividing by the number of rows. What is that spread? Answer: 2.0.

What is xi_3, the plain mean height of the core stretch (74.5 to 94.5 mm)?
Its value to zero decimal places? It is 82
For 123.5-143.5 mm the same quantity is 61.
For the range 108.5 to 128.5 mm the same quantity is 67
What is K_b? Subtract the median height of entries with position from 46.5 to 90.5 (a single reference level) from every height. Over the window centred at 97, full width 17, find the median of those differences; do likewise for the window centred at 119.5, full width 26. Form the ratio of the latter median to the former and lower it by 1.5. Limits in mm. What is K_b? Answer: -5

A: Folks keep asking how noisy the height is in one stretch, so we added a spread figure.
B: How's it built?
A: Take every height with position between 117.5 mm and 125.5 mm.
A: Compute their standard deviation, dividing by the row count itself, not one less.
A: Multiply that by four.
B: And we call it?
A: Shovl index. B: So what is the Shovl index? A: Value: 10.7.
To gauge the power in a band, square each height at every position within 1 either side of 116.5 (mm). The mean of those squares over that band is 4066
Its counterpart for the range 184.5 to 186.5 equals 3762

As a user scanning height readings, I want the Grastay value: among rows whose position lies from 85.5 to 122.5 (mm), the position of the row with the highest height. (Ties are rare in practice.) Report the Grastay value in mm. 88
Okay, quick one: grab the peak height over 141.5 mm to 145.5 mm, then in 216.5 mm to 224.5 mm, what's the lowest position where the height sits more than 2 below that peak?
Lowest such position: 217 mm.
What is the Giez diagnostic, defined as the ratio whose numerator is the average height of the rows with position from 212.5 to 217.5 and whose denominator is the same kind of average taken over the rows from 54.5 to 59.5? 0.84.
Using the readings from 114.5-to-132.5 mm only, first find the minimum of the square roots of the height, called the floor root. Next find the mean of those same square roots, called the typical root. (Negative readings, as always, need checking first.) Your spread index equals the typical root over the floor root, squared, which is 1.15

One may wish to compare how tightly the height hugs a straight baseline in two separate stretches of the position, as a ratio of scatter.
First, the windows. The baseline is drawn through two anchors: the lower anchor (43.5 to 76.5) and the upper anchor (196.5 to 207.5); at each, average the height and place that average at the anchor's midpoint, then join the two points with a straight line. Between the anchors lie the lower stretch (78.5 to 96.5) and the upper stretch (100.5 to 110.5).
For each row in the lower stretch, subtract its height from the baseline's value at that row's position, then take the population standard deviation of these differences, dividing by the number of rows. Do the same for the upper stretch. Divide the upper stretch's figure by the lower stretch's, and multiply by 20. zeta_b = 29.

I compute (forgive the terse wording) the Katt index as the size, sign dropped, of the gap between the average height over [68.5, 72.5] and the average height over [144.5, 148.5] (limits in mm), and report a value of 18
